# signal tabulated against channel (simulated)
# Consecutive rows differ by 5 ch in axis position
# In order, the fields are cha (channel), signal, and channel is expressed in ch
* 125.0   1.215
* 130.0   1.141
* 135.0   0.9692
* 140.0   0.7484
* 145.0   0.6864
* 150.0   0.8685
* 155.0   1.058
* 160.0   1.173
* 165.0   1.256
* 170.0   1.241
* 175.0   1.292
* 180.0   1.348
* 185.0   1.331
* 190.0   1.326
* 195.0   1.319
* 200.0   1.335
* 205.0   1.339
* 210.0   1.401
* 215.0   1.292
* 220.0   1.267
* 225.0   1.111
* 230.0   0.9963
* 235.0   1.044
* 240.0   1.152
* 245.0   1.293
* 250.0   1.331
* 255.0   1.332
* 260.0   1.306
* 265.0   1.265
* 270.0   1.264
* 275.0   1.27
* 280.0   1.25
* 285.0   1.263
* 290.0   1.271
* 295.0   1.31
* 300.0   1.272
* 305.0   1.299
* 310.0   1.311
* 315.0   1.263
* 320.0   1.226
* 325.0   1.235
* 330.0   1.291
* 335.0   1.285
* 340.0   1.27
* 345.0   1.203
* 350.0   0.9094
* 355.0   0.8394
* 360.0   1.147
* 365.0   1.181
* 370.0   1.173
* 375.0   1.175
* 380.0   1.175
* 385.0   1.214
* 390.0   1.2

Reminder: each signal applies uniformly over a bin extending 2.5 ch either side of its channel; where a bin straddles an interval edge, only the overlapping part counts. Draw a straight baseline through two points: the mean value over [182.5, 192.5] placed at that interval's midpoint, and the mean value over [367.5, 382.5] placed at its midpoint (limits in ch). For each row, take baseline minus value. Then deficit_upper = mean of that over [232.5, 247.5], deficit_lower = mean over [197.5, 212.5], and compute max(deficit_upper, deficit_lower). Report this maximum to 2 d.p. 0.12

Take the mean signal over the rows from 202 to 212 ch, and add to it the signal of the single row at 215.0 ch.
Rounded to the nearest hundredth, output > 2.66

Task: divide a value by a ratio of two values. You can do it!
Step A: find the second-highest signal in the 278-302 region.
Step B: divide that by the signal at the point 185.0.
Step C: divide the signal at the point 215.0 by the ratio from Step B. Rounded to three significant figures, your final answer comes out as 1.35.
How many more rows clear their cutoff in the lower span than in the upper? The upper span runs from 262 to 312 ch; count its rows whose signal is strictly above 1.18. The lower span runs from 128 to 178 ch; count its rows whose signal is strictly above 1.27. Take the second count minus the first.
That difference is -9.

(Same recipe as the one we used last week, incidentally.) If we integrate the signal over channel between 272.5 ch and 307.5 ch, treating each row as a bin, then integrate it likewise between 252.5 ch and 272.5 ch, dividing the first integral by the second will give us 1.7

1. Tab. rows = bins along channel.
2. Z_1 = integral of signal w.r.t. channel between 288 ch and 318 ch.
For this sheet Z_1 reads 38.6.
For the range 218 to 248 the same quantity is 34.3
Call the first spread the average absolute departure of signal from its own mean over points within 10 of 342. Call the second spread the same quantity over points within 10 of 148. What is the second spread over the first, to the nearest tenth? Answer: 1.0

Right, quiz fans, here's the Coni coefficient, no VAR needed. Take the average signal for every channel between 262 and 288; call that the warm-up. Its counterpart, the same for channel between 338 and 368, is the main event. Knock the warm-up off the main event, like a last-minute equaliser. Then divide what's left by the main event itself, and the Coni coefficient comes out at -0.16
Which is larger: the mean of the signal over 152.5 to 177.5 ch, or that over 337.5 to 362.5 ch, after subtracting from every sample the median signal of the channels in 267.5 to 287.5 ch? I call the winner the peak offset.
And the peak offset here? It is -0.06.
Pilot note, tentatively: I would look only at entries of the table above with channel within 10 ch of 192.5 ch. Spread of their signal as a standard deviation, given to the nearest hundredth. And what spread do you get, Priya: 0.01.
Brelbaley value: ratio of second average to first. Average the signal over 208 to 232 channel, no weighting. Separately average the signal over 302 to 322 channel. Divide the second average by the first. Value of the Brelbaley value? 1.05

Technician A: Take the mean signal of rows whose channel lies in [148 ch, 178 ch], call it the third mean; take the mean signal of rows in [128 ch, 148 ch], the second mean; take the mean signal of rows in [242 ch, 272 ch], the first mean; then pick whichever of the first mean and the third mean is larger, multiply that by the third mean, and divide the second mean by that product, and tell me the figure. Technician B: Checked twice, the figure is 0.59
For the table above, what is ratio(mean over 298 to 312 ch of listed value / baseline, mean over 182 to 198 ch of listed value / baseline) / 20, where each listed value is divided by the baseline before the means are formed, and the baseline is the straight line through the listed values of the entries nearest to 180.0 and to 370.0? 0.0530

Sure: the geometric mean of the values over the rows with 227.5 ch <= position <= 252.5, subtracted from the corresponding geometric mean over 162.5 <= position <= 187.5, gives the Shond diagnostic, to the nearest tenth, 0.1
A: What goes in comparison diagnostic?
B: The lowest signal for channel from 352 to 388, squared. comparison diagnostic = 0.70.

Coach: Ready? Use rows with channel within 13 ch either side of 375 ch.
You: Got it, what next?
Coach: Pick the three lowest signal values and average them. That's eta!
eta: 1.17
